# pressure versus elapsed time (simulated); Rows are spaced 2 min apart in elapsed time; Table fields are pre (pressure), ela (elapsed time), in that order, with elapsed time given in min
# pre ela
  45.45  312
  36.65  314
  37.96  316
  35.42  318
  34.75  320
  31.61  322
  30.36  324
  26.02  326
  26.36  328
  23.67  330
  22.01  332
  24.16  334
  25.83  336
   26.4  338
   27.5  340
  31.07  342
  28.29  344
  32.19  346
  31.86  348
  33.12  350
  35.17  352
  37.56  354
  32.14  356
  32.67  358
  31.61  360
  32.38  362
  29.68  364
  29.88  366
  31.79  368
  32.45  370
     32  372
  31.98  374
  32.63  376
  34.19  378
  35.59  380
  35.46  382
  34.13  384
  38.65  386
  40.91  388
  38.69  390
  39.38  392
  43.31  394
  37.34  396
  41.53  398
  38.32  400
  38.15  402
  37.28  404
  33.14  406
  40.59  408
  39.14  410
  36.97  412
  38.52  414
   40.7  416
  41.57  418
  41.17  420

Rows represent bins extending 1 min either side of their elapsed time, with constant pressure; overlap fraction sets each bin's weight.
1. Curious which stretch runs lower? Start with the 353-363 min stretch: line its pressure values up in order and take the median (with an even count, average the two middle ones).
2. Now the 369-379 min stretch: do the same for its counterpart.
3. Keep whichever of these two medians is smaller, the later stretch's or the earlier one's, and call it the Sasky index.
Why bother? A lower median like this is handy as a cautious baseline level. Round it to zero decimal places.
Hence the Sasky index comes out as 32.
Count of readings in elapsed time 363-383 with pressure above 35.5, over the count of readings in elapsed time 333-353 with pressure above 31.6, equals 0.25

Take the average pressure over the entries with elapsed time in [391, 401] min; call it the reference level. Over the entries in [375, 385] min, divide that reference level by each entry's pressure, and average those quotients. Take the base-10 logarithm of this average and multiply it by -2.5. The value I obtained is -0.16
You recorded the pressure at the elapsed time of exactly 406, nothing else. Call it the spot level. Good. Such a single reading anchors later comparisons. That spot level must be 33.14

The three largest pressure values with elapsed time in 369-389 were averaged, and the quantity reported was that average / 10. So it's 3.8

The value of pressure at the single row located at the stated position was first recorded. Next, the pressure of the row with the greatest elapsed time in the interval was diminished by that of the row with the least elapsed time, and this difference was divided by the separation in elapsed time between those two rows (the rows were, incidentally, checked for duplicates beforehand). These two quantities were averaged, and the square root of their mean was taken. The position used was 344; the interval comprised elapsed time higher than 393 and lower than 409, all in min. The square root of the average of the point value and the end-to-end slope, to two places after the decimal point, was 3.75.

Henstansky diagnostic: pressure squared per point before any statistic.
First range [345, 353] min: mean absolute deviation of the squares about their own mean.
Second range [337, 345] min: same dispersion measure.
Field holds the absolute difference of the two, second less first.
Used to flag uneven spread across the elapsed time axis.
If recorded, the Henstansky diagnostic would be 10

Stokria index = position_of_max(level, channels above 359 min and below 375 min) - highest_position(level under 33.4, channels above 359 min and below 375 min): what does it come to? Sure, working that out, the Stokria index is -4 min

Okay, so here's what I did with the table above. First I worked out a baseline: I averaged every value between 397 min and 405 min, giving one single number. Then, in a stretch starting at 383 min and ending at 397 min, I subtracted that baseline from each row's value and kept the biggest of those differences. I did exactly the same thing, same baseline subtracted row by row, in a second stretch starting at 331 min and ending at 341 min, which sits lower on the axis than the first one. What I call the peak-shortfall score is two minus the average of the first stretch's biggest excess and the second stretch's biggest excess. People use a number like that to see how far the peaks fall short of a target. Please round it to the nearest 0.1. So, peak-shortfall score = 5.4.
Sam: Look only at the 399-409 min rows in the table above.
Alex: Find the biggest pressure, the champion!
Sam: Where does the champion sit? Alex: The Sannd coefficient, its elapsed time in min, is 408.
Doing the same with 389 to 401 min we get 394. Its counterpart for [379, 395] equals 394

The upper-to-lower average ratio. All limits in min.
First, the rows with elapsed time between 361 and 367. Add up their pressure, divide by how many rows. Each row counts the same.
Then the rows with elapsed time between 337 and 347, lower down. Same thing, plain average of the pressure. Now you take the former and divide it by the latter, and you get 1.05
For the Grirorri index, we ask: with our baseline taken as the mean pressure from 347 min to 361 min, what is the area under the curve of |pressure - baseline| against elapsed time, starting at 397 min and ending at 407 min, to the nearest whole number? 44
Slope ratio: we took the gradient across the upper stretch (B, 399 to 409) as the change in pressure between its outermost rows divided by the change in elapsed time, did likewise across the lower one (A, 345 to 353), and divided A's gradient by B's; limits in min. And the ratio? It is 1.8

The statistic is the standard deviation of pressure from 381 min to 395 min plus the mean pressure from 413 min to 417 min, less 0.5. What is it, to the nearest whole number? 42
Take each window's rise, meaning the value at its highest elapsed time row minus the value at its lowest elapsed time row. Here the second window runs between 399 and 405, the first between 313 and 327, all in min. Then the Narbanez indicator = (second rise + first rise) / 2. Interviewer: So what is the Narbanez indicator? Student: -6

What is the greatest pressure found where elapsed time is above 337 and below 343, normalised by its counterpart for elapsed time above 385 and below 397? 0.72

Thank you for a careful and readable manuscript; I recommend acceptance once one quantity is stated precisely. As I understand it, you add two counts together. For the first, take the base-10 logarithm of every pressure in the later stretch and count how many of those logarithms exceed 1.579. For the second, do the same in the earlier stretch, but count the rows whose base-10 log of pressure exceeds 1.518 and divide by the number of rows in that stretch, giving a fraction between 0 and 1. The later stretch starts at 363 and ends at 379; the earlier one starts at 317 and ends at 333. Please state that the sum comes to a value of 0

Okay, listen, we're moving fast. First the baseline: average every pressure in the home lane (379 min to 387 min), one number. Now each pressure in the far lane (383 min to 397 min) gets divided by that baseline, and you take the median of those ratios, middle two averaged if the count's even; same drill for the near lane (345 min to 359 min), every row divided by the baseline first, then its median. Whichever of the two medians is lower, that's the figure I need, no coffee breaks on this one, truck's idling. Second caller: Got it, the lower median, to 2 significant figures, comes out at 0.91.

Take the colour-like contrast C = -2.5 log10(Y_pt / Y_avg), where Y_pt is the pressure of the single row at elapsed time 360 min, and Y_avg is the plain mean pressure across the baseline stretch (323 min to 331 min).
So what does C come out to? -0.19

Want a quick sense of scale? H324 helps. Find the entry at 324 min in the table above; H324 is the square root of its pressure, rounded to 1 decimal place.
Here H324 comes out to 5.5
